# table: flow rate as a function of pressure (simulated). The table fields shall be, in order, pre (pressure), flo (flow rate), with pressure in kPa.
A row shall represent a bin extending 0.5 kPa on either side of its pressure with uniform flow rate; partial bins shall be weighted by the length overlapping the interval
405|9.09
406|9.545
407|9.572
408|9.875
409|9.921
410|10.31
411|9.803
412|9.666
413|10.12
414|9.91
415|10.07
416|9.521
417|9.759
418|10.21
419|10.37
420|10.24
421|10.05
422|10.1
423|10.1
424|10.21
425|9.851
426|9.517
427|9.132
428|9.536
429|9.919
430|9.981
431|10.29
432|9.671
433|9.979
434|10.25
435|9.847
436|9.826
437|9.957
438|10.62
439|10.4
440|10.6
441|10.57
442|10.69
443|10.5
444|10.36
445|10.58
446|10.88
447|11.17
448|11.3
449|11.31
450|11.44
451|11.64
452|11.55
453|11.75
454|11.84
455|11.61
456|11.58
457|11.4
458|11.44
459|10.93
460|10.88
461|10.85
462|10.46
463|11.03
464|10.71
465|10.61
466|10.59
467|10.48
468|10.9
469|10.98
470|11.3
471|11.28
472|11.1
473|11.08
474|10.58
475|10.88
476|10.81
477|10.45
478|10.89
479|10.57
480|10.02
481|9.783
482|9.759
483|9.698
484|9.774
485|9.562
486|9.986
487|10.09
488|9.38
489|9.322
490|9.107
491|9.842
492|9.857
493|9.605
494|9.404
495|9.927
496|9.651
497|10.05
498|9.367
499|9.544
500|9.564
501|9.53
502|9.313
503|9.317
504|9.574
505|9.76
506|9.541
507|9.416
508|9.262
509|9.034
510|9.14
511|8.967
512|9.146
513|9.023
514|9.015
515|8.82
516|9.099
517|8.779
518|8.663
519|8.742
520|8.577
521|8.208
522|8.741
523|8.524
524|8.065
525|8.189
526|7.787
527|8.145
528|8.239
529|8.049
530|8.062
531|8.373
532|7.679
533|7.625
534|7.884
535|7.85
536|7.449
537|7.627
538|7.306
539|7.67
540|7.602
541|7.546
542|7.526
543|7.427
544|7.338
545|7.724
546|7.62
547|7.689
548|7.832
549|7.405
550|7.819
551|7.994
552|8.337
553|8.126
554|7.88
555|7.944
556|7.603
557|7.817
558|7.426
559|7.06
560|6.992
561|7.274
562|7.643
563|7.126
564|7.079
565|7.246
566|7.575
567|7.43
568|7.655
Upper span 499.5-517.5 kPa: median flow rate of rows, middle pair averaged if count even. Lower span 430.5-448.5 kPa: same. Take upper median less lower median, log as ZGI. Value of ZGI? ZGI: -1.2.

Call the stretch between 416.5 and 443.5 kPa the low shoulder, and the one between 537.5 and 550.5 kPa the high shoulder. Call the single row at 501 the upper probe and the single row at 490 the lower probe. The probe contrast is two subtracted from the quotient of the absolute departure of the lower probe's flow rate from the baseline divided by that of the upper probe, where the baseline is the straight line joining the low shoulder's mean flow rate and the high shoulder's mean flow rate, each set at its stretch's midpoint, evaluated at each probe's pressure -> -1.7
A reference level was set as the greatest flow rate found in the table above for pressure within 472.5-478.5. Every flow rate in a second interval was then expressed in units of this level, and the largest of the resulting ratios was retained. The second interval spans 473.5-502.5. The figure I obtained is 0.98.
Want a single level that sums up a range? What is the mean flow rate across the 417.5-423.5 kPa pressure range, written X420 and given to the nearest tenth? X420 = 10.2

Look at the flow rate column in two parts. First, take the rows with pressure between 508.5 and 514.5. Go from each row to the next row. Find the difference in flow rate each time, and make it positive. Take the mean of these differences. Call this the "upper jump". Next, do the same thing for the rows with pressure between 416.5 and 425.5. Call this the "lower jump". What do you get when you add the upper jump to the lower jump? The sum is 0.30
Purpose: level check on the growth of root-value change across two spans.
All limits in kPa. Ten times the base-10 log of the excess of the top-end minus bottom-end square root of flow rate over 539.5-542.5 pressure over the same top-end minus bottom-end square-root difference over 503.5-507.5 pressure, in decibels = -19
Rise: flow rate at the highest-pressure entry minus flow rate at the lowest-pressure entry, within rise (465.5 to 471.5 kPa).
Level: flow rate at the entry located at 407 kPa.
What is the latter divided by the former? 14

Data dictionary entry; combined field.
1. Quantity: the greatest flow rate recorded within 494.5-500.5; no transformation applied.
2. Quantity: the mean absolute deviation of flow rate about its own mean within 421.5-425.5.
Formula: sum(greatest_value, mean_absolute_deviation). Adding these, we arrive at 10.2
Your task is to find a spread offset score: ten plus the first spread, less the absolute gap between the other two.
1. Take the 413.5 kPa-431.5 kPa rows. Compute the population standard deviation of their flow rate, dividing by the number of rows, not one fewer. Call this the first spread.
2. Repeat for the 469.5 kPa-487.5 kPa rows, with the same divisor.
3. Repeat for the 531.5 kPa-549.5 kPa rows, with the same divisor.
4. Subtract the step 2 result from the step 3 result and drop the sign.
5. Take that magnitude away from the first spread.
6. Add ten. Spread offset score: 9.9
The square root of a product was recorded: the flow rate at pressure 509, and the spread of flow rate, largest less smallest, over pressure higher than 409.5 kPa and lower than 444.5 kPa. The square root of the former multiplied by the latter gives 3.8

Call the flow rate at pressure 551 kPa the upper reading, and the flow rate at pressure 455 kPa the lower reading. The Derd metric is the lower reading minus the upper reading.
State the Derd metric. 3.6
